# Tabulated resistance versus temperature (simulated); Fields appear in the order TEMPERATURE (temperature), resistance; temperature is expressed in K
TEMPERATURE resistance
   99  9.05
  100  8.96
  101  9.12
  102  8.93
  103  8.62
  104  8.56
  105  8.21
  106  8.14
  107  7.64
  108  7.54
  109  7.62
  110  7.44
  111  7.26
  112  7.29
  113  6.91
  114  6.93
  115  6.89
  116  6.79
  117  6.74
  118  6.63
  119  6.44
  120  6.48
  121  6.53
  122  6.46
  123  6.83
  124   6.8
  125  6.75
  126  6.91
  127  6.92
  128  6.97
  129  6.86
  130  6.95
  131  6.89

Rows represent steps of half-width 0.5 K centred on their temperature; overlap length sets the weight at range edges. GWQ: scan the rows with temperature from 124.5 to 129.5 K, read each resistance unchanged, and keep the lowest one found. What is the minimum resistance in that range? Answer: 6.75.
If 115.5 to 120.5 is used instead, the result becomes 6.44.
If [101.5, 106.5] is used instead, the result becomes 8.14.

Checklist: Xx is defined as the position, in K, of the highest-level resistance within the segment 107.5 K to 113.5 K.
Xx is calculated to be 109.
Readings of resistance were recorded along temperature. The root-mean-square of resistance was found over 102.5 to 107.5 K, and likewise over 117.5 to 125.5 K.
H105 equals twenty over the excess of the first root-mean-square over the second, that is 12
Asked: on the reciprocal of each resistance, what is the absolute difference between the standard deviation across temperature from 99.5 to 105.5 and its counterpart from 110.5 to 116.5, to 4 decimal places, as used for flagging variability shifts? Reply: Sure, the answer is 0.0002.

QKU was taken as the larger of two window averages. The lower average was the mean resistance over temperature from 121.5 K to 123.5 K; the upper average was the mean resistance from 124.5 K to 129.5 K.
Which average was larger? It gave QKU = 6.9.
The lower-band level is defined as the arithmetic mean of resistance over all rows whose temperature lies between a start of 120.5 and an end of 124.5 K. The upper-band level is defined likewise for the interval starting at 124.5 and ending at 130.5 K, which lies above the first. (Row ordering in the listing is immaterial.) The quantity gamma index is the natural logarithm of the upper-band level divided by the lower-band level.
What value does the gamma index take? 0.04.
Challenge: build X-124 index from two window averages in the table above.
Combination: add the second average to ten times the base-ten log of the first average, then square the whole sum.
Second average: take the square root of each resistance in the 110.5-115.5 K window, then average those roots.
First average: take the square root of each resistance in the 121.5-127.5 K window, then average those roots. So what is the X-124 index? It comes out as 46.4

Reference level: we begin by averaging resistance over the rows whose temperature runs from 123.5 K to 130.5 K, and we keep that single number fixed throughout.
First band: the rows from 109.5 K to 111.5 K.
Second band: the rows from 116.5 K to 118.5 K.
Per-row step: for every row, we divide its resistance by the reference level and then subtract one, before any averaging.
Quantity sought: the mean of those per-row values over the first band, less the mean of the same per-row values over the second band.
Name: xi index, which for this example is 0.10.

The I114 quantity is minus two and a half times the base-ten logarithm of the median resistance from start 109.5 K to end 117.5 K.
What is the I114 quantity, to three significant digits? -2.10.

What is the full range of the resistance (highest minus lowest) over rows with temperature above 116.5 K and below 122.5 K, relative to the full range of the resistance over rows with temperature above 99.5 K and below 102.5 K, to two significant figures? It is 1.6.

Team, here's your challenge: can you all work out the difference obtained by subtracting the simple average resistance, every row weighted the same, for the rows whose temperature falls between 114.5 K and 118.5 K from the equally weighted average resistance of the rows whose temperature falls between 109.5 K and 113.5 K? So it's 0.46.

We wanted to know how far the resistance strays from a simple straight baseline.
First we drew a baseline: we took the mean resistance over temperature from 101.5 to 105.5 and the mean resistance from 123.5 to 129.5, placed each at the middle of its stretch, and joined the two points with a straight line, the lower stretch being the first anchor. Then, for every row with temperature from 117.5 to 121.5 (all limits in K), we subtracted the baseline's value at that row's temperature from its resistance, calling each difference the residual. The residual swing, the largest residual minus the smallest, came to 0.24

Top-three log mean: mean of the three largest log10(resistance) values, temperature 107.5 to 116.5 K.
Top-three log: 0.88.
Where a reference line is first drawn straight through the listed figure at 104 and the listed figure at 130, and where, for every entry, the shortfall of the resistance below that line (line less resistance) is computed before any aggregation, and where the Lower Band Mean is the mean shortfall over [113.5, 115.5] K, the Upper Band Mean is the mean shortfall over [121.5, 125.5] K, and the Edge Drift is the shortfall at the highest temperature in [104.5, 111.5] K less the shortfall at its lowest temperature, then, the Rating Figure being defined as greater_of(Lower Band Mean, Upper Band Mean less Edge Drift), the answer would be 1.00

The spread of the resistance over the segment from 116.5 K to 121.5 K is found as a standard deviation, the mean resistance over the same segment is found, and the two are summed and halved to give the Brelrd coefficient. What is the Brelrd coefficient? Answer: 3.34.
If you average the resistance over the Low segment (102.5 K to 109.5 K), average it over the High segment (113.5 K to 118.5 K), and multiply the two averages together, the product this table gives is 54.7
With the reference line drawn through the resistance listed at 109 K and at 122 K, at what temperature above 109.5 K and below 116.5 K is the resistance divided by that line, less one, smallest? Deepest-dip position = 113 K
